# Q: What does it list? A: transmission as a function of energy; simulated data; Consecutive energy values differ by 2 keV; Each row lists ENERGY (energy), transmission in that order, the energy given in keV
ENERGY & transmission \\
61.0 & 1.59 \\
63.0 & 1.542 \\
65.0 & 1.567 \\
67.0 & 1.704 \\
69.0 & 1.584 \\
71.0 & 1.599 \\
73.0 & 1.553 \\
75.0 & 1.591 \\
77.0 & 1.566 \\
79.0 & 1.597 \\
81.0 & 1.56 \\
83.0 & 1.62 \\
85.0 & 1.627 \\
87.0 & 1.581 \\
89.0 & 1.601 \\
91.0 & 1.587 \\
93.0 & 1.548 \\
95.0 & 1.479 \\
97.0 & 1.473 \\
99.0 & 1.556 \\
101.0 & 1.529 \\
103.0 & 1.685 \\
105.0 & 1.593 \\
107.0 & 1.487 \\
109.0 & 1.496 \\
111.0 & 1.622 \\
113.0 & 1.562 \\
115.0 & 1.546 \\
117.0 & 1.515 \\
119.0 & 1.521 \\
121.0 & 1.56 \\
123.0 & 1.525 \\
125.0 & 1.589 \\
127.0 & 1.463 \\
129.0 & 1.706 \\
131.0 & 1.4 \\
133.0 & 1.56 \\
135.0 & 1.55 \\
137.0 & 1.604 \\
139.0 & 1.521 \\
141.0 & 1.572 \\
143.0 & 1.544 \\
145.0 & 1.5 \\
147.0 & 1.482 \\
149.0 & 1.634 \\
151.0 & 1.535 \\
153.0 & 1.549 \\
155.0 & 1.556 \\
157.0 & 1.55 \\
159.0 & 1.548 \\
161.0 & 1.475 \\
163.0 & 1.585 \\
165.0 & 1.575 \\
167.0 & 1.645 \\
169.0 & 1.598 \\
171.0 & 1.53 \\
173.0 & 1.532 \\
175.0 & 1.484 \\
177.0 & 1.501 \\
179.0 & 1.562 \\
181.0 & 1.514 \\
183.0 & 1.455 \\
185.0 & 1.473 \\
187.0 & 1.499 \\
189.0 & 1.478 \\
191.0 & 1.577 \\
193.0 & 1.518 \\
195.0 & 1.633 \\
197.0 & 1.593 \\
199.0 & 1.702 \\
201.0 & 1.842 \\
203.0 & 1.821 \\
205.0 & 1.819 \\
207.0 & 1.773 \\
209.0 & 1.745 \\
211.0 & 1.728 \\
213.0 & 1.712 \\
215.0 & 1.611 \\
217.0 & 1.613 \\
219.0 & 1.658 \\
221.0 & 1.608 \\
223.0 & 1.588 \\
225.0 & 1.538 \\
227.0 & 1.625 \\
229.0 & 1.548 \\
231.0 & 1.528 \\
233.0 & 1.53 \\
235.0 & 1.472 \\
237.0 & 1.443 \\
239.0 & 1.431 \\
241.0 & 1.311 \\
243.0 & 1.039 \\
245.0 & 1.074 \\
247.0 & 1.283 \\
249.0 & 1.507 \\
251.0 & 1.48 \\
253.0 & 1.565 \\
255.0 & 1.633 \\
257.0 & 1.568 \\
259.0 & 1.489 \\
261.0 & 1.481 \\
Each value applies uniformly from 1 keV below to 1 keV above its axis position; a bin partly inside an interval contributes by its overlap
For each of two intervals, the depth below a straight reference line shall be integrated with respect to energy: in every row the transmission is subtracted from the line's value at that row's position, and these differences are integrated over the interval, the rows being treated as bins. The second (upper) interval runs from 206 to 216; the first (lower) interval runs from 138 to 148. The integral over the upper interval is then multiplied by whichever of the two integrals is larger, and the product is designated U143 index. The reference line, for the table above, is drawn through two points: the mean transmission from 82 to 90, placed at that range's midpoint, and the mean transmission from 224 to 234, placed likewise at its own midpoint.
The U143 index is -1.0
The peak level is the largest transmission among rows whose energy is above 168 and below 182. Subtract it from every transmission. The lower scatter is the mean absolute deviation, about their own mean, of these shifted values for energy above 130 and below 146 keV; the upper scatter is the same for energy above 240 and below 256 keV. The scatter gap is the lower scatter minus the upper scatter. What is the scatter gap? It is -0.14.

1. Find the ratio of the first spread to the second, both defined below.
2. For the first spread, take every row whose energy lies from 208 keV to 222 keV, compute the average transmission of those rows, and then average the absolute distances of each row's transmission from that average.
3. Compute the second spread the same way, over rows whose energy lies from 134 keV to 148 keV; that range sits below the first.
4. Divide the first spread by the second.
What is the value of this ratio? 1.59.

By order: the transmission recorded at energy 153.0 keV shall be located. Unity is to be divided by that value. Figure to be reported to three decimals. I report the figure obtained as 0.646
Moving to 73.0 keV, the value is 0.644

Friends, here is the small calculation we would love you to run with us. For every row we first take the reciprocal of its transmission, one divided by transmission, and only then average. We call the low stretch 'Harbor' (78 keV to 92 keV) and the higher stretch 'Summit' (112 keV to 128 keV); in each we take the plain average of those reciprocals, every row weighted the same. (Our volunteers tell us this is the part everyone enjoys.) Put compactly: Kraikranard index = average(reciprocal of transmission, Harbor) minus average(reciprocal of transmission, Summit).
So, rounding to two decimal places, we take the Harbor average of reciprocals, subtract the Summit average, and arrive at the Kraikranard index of -0.03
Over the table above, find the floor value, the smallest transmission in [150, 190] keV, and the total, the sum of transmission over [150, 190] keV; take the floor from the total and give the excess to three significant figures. 29.2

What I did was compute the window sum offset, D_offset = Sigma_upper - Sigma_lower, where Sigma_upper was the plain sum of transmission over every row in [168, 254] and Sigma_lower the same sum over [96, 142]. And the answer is 31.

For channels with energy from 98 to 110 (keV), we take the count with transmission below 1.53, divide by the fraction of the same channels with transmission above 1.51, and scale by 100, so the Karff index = 450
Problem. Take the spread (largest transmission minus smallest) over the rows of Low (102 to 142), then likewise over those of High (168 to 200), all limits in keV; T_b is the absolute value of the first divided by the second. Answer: 1.24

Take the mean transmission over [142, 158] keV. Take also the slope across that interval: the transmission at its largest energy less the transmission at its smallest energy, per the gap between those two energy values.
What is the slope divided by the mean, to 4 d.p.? 0.0003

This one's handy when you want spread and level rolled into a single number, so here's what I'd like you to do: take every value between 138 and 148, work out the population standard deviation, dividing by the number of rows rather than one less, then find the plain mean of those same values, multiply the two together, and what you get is 0.048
